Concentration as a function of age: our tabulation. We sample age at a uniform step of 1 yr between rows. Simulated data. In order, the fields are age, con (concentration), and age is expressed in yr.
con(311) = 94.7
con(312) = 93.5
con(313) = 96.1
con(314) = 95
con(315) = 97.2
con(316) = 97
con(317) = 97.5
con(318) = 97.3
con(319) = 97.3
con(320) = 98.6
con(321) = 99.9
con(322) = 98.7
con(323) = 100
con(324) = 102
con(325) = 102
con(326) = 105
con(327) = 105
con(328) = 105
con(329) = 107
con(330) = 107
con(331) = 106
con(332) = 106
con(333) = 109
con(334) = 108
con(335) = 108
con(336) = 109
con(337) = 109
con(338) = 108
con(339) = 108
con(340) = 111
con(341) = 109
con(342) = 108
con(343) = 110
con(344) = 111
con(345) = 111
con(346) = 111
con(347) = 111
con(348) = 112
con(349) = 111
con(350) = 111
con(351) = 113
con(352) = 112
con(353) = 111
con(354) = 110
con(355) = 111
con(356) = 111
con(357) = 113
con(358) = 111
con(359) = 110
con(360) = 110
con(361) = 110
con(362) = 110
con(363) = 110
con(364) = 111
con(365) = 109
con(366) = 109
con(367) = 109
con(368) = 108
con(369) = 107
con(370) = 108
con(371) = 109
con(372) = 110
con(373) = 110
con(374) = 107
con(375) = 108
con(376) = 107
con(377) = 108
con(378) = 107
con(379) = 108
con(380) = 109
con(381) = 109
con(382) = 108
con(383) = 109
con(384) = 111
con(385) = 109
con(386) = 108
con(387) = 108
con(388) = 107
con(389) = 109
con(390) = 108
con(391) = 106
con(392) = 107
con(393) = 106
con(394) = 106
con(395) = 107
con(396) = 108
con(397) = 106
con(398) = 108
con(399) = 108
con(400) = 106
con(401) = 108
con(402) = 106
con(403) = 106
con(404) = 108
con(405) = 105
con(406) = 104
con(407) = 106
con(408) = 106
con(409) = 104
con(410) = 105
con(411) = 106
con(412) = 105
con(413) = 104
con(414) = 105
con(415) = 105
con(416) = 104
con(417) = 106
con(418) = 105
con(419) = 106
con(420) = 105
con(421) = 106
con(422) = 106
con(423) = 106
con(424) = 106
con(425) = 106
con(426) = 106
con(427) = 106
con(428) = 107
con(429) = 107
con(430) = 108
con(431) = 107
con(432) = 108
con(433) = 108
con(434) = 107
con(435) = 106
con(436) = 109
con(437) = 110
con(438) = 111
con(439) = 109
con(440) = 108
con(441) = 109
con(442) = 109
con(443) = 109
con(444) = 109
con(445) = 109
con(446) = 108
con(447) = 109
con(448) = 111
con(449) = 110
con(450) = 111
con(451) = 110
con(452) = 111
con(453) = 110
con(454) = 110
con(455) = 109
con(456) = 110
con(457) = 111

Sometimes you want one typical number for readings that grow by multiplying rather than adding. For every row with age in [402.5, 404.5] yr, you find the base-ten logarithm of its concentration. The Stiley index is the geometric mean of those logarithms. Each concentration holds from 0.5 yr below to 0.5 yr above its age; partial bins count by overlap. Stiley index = 2.03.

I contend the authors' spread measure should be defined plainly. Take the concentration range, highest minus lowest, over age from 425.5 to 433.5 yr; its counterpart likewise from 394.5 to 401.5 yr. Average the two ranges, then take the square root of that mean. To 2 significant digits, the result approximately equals 1.4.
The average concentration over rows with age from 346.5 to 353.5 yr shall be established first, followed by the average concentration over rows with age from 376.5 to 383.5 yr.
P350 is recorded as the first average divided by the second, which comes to 1.03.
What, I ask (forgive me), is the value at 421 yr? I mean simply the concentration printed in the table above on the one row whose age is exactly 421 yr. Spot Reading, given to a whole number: 106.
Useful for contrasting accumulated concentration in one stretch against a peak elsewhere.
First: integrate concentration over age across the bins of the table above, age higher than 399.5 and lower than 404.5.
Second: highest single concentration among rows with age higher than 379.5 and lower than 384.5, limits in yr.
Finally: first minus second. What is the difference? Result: 423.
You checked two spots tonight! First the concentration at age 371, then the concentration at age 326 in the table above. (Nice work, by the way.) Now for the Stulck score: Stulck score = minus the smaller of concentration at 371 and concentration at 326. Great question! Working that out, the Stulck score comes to -105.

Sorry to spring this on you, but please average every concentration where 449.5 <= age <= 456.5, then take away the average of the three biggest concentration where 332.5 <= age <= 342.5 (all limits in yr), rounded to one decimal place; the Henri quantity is 0.5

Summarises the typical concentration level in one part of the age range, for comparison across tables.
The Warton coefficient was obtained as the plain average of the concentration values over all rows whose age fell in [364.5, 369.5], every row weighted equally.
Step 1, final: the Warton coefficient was 108.4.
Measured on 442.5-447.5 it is 108.8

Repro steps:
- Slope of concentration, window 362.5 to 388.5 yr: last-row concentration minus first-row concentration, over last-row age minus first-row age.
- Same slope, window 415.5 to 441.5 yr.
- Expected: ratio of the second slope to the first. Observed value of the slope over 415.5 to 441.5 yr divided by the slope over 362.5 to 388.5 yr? -1.67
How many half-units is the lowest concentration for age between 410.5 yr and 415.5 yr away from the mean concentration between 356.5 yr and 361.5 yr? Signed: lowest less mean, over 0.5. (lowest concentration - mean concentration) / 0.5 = -14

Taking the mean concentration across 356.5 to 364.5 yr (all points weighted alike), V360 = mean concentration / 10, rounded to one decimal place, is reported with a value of 11.1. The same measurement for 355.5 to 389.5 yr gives 10.9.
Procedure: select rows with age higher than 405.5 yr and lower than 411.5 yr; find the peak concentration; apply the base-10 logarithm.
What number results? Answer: 2.03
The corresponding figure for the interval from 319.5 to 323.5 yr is 2.00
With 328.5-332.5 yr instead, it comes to 2.03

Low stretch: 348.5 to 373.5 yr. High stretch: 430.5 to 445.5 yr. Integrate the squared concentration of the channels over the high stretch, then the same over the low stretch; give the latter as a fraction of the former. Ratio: 1.7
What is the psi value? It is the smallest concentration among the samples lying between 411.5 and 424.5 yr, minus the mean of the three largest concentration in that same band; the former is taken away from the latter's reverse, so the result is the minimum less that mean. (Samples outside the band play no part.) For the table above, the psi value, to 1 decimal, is -2.0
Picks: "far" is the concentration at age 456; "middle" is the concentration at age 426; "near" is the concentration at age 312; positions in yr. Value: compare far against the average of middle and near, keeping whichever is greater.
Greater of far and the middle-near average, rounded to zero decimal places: 110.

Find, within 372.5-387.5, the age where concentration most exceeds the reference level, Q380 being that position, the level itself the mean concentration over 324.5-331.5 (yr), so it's 384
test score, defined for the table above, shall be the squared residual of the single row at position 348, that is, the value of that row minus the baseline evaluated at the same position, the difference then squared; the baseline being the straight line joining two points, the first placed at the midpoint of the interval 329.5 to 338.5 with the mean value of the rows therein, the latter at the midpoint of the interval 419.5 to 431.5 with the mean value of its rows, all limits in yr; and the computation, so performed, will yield 20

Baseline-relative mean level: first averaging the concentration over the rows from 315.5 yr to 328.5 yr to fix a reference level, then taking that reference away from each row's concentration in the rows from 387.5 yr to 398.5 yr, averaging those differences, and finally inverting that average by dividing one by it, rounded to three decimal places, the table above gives 0.150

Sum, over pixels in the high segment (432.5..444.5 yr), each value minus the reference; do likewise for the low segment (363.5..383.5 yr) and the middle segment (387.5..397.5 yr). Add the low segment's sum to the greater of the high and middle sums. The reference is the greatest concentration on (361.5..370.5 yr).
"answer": -78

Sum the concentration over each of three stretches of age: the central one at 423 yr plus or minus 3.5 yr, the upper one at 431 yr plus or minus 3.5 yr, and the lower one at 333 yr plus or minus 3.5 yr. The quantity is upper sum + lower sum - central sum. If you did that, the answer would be 764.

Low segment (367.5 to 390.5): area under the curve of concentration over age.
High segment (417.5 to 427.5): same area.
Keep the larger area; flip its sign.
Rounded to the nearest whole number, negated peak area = -2492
